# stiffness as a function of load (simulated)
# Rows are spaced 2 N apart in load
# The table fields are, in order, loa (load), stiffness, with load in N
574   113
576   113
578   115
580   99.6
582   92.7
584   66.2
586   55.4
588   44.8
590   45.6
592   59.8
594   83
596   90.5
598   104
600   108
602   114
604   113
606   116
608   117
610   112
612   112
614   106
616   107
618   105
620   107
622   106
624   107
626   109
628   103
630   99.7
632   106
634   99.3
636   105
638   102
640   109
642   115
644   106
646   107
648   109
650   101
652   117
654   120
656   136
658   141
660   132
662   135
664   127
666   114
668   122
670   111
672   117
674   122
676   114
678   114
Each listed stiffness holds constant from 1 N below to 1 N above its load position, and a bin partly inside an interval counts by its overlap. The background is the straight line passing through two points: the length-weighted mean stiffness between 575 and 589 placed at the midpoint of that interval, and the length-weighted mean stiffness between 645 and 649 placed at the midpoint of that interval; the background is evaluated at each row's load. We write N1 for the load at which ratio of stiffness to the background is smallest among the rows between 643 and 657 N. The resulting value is 650 N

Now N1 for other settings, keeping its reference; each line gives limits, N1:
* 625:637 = 634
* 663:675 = 670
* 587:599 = 588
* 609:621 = 618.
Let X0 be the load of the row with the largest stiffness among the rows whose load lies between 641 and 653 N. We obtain 652 N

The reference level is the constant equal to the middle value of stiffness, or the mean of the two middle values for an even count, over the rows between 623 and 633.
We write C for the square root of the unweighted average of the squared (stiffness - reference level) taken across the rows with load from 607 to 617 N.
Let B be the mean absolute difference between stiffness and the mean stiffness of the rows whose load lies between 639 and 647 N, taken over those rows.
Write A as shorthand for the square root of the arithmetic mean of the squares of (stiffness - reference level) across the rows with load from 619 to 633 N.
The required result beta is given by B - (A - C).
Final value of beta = 6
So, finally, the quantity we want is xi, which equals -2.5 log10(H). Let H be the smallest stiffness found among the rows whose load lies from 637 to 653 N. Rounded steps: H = 101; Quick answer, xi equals -5.01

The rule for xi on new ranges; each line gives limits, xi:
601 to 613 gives -5.12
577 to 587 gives -4.36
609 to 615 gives -5.06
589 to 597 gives -4.15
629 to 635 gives -4.99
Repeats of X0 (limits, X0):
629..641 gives 640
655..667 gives 658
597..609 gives 608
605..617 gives 608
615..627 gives 626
